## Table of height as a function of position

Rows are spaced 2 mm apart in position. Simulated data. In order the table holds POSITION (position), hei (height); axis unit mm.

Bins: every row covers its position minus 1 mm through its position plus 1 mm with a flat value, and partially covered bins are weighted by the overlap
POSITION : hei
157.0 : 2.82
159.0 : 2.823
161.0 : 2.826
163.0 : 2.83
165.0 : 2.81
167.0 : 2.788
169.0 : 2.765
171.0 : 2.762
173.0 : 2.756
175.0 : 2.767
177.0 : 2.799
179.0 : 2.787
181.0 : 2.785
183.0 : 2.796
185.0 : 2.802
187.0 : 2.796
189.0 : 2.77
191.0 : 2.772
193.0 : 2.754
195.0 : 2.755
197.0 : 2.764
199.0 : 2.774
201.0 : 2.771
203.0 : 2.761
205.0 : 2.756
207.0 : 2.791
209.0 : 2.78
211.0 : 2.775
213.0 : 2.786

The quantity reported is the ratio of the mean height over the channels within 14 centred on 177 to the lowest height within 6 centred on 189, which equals 1.00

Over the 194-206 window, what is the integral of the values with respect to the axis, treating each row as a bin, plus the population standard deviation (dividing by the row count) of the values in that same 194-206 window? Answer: 33.2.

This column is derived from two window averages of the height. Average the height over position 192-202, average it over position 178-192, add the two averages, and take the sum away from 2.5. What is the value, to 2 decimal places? -3.05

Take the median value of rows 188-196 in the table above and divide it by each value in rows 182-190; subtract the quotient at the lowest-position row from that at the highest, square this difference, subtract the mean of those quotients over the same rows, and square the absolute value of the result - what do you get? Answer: 0.98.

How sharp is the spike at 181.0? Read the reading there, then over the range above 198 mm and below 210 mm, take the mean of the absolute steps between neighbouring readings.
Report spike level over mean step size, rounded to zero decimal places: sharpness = 218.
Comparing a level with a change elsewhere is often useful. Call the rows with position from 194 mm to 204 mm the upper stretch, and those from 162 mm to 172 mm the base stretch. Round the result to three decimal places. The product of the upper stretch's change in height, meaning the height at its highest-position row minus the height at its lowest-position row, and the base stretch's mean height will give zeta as 0.017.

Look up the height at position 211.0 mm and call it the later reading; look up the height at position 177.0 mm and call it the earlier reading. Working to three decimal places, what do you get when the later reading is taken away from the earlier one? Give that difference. 0.024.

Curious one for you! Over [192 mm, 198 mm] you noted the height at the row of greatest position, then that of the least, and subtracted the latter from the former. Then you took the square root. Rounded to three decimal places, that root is 0.100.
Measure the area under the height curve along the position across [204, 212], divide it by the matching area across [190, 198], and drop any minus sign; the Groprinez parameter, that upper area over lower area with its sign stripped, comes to 1.01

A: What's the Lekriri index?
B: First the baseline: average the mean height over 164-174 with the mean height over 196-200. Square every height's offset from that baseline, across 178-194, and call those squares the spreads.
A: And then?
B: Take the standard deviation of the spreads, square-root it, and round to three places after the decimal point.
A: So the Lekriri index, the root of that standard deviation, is 0.017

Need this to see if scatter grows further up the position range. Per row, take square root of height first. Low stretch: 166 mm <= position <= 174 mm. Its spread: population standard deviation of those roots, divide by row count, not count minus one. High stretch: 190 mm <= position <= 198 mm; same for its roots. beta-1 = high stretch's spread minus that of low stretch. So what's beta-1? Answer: -0.0014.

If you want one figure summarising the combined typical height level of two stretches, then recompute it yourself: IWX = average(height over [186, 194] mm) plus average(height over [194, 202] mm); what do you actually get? 5.54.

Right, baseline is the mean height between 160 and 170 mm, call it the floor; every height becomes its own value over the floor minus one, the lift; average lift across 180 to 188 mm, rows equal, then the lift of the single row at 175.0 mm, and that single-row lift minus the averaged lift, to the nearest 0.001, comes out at -0.010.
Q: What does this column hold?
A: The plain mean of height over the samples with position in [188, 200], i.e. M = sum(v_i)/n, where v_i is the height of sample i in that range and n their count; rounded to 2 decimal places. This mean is 2.76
